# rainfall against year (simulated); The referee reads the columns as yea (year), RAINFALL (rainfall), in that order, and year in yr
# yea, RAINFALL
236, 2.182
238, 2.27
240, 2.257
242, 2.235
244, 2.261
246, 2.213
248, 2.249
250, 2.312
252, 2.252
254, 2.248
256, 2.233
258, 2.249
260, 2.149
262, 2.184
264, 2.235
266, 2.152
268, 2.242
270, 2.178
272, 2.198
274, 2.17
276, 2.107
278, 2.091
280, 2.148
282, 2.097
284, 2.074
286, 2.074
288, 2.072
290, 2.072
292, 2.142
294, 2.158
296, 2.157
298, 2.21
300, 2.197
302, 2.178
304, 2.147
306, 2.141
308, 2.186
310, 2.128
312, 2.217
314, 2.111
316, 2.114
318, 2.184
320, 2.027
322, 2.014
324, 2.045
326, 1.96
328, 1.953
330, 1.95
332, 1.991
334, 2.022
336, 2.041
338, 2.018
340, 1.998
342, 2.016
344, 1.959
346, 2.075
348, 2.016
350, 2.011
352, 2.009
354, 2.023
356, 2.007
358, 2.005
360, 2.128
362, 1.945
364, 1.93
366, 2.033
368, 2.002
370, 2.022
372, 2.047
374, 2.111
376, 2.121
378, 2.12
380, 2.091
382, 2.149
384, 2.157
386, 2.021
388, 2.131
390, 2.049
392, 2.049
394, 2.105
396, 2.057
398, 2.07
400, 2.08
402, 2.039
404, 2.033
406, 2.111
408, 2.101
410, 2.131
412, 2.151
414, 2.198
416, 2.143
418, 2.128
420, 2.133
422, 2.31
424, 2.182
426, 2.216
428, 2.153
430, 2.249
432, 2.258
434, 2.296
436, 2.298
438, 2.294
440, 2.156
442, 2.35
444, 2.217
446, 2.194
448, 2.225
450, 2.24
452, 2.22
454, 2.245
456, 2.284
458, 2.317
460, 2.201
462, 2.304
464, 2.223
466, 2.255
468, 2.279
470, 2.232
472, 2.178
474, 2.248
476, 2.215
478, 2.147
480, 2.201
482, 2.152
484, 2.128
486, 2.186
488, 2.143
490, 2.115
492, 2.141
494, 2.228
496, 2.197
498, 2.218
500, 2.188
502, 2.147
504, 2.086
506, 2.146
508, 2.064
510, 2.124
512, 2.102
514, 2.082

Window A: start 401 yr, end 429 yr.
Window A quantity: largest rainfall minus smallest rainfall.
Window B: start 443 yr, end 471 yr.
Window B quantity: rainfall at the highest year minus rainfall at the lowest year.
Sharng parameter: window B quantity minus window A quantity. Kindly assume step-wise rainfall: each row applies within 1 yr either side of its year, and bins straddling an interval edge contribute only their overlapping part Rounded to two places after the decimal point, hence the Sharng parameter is -0.26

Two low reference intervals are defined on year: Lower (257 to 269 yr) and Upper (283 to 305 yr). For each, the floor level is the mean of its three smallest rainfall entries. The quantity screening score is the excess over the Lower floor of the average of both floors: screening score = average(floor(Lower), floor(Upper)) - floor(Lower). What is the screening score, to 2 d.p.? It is -0.04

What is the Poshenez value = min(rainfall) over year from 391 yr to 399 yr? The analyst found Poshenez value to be 2.049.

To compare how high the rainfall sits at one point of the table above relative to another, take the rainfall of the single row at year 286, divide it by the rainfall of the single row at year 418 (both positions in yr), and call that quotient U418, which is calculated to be 0.97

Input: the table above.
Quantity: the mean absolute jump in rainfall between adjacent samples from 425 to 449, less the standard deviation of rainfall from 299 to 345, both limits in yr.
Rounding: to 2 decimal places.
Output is -0.02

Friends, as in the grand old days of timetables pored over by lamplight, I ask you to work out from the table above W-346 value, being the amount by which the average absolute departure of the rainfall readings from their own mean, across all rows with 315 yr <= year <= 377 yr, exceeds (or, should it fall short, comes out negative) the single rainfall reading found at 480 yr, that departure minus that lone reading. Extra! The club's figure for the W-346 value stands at -2.16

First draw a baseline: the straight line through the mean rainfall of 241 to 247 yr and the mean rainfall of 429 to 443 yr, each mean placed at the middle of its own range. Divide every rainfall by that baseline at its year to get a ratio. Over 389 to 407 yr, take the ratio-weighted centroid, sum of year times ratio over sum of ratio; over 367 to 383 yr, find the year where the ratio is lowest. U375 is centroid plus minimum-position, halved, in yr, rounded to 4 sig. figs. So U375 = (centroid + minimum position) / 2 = 383.0 yr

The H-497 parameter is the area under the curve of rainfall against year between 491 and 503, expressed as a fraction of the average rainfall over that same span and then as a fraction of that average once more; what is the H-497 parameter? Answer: 5.5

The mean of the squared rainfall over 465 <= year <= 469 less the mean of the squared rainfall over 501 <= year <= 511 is 0.7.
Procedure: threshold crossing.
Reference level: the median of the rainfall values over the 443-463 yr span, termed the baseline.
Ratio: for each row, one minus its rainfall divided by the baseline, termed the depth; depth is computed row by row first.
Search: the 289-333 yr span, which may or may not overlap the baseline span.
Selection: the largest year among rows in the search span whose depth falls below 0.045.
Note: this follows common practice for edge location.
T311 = 318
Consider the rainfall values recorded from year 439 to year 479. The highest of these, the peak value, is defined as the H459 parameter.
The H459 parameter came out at 2.35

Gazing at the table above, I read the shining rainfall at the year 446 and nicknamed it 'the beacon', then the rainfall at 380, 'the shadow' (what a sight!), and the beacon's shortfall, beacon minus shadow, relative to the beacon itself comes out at 0.05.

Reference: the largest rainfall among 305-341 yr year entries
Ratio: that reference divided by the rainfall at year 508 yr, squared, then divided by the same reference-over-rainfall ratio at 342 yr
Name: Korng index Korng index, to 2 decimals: 1.05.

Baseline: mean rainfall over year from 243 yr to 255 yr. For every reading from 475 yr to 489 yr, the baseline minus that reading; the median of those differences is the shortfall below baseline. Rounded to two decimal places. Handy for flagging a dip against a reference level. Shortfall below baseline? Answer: 0.10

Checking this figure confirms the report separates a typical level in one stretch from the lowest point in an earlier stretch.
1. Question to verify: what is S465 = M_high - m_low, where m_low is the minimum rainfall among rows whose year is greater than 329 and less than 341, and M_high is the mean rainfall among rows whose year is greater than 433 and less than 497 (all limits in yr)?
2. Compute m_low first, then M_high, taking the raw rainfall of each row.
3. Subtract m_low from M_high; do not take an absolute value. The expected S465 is 0.27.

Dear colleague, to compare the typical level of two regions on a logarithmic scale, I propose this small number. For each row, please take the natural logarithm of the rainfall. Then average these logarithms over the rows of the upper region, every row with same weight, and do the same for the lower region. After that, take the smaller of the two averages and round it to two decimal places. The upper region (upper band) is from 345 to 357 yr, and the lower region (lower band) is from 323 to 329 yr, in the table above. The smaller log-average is 0.69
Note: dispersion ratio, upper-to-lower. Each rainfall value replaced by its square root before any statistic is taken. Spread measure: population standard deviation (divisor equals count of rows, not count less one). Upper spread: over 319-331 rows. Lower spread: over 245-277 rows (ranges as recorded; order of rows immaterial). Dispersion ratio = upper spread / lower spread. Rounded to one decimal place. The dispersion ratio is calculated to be 0.8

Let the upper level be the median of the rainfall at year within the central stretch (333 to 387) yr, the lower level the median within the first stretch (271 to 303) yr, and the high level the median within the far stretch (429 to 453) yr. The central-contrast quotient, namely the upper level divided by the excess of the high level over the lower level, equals 20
